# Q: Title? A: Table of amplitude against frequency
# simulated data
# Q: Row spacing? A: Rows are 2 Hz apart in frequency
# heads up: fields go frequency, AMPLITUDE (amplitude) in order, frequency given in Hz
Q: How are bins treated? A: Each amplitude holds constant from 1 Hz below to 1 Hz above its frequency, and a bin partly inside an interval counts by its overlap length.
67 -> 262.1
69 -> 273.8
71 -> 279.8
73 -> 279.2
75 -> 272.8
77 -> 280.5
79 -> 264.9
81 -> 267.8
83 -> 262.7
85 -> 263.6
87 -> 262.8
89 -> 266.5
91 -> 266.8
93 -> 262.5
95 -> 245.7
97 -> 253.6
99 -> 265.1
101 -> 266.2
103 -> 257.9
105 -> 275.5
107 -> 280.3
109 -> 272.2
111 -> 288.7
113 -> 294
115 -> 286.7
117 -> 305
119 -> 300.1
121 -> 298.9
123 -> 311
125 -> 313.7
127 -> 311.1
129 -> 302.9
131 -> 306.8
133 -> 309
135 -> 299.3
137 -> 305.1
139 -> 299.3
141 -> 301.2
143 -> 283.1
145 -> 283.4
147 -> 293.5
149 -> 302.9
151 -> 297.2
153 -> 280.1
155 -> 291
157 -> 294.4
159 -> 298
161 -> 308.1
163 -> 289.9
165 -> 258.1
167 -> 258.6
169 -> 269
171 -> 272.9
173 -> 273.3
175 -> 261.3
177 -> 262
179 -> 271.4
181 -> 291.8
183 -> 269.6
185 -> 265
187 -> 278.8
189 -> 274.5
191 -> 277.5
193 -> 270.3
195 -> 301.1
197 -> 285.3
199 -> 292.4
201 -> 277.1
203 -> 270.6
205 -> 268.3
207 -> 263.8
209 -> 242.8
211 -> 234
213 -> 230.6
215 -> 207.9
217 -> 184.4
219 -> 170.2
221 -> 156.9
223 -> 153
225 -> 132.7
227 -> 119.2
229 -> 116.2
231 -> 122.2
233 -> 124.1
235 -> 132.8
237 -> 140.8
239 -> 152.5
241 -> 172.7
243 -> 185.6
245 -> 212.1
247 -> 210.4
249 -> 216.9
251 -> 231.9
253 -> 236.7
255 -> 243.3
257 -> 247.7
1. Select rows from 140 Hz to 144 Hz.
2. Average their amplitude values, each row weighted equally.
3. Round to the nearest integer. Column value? 292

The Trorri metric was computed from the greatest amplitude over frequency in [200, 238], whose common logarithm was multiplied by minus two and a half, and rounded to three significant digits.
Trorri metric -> -6.11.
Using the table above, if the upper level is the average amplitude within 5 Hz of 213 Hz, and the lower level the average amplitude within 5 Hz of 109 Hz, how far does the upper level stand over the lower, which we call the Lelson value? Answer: -62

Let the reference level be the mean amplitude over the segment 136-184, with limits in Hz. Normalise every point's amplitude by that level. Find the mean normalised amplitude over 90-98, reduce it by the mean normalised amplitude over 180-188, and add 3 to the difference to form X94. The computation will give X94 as 2.93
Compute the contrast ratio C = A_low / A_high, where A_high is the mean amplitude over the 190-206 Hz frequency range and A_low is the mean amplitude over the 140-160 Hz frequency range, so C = 1.04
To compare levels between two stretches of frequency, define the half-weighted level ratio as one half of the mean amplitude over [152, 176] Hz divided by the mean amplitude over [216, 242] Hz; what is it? 1.0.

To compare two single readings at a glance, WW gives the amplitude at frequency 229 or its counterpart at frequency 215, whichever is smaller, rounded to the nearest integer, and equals 116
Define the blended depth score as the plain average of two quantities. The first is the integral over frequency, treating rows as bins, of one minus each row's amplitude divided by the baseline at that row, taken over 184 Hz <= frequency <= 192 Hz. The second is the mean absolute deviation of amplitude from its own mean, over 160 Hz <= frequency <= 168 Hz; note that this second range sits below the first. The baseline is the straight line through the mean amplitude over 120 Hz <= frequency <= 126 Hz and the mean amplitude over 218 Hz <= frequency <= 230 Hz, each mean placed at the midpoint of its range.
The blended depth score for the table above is 8.7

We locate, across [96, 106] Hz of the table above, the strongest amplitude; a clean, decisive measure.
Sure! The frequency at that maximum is 105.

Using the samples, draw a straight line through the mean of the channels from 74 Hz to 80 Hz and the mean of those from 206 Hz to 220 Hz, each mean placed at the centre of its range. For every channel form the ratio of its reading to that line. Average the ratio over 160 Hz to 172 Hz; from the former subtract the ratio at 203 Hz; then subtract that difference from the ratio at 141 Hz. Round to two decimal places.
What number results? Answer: 1.27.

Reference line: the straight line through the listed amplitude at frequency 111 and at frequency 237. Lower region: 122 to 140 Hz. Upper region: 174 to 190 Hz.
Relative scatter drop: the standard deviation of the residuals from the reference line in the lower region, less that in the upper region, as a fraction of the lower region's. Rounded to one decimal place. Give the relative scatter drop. -2.4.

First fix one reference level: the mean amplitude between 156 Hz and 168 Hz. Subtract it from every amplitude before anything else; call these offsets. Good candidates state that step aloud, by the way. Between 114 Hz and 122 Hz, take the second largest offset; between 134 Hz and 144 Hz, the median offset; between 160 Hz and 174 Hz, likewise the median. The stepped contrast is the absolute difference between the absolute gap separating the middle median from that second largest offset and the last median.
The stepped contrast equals 12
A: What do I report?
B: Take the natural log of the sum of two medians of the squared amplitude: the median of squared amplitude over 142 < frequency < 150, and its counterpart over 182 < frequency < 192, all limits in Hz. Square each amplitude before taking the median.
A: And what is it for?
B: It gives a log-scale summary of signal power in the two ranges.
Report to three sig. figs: 12.0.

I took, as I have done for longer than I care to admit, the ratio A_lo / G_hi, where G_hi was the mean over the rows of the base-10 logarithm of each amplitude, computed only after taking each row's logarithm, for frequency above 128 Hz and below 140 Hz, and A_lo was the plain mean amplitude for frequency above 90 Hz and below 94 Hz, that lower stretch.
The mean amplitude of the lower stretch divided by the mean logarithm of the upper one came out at 107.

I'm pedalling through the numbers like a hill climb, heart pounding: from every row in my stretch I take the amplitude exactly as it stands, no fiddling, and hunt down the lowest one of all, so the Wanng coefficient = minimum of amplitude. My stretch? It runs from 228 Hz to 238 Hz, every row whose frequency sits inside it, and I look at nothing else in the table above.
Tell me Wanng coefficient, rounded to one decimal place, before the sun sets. 116.2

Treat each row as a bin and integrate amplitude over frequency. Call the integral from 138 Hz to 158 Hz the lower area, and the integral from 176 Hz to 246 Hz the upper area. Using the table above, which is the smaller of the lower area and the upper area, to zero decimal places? 5852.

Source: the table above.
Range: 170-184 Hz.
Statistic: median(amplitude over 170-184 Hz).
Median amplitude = 271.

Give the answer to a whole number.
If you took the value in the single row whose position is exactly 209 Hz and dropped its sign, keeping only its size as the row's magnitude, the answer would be 243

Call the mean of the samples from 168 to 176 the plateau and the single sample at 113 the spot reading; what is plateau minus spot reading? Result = -25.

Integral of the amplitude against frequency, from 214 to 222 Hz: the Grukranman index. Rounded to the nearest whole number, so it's 1439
